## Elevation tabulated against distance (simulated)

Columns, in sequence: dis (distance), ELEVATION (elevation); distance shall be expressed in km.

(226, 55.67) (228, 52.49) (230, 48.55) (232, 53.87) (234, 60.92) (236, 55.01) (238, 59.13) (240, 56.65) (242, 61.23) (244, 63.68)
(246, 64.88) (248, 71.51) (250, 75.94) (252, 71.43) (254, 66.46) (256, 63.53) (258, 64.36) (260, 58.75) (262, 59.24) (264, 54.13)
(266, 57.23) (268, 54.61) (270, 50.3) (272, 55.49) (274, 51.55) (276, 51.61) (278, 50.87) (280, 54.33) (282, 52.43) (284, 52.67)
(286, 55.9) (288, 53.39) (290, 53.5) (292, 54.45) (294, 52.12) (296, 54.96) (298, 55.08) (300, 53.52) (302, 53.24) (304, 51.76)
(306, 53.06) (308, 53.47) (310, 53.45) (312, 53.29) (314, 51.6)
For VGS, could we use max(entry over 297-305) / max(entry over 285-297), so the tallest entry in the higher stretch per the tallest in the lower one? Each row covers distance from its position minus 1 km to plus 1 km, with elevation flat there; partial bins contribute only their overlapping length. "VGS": 0.99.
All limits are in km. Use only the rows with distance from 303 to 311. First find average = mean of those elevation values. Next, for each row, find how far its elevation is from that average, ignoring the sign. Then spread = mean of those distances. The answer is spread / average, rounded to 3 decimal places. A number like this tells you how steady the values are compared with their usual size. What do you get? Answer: 0.011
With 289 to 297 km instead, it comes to 0.018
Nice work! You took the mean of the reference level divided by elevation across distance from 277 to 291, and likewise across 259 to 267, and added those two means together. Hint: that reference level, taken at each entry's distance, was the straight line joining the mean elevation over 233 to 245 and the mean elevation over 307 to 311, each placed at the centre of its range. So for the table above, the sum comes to 2.05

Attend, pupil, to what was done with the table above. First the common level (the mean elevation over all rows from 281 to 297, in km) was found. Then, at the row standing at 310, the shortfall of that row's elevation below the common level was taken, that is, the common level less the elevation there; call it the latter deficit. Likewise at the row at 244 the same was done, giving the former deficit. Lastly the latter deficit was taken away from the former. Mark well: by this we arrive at -10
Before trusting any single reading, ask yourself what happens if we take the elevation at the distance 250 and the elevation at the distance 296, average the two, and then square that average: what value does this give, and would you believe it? 4284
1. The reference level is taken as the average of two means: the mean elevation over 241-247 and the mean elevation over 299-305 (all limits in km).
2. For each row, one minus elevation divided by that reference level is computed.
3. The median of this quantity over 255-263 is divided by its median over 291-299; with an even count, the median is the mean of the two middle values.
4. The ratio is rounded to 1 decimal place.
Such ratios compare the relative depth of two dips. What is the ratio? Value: -1.0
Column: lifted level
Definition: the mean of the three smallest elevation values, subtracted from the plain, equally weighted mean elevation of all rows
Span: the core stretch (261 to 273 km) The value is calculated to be 2.2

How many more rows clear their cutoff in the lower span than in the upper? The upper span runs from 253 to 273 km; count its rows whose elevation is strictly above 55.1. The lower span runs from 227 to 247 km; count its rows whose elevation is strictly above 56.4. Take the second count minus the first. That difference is -1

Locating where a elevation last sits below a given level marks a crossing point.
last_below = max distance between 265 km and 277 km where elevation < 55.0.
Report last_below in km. 276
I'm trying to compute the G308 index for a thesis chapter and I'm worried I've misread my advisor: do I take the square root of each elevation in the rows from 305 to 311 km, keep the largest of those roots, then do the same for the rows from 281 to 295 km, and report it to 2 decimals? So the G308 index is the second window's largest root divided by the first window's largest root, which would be 1.02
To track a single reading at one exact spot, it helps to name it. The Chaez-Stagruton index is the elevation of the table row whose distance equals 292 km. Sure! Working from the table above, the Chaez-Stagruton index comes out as 54.45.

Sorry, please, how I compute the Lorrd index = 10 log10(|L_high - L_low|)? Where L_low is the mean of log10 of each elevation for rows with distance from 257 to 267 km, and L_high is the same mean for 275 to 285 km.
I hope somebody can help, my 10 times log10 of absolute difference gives -13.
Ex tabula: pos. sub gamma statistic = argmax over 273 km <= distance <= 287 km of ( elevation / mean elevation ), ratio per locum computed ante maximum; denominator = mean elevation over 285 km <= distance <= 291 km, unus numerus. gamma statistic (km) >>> 286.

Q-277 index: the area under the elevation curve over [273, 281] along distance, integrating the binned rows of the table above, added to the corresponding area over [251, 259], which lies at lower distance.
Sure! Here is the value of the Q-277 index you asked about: 948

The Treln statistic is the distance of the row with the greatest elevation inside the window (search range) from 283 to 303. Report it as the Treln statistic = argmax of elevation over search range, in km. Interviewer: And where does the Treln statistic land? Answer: 286 km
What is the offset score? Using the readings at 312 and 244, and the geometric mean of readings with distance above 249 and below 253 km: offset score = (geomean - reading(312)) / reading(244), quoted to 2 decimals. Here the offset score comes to 0.32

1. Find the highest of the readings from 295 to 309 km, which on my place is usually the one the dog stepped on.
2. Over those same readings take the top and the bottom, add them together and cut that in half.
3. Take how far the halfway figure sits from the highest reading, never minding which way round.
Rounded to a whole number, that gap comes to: 2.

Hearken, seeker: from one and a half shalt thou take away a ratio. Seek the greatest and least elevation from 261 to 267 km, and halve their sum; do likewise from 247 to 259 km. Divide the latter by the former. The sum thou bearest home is 0.27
